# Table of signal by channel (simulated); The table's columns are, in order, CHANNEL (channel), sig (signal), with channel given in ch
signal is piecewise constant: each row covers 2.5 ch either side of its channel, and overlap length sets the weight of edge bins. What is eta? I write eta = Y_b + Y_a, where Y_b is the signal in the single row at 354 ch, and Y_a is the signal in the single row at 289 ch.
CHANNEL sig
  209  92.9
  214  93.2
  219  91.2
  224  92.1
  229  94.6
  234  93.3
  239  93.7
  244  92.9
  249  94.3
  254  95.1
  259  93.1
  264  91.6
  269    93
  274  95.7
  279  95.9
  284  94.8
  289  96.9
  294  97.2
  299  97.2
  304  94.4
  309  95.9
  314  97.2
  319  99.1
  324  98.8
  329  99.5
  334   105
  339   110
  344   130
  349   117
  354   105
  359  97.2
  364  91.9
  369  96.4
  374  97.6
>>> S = 202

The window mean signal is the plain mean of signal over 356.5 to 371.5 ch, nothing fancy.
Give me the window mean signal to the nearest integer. 95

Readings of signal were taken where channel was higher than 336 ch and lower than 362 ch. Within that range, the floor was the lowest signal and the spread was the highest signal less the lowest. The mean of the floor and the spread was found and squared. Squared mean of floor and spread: 4225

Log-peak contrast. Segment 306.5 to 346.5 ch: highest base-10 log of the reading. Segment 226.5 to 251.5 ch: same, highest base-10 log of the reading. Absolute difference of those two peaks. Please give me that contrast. 0.14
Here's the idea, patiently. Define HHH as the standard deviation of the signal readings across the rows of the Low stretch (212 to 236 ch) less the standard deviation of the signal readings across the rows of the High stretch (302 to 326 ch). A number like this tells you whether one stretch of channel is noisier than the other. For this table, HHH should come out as -1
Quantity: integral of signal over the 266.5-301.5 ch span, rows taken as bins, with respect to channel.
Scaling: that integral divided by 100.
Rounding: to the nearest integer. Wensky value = 34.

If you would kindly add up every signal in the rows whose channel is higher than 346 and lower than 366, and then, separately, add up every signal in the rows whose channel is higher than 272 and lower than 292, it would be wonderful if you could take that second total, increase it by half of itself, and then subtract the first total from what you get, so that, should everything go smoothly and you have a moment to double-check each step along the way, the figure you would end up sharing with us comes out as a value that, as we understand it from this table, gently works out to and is 164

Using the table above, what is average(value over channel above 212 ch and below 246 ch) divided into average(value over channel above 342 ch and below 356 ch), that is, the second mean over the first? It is 1.26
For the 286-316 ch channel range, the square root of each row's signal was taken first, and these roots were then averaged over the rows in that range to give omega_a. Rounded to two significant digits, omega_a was 9.8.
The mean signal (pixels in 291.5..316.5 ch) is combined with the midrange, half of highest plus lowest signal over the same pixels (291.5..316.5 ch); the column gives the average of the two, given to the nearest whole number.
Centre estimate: 96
